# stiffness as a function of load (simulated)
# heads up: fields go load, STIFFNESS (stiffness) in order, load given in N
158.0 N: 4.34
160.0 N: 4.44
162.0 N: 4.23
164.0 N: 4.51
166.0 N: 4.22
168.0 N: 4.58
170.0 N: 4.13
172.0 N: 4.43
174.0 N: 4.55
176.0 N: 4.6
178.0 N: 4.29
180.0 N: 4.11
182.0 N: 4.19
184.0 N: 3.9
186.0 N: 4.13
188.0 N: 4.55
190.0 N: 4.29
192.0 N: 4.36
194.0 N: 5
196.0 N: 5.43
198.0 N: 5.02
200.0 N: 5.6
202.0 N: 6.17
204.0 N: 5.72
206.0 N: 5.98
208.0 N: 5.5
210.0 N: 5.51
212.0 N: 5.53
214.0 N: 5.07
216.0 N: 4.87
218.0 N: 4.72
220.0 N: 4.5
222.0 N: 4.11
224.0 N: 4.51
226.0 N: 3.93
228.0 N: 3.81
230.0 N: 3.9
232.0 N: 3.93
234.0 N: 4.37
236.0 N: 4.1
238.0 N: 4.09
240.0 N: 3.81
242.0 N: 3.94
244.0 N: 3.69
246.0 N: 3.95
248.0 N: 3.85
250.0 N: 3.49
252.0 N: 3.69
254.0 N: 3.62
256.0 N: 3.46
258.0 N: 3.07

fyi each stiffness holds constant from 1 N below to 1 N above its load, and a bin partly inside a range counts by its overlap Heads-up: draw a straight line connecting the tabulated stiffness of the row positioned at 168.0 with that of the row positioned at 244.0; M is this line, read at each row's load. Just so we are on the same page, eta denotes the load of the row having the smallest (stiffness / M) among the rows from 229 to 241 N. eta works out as 230.0 N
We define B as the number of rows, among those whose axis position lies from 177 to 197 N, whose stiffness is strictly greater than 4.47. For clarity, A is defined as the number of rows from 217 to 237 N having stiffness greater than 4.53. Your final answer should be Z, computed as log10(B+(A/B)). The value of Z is 0.52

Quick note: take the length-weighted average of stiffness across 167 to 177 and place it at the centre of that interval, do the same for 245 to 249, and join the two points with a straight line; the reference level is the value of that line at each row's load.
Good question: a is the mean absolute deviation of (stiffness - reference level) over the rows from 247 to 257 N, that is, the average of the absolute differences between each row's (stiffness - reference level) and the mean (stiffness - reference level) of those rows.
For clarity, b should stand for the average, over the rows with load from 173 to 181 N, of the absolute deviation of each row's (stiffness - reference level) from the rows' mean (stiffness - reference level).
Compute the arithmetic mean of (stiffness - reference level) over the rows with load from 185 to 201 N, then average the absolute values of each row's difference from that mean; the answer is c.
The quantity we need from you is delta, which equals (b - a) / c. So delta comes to 0.12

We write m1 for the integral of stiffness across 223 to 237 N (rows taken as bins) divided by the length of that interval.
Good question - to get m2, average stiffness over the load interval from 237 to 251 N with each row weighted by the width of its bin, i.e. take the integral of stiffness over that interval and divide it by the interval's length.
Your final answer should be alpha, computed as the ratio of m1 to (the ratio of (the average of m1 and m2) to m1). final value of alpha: 4.2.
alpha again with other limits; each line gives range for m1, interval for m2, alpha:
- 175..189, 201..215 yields 3.7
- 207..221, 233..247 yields 5.7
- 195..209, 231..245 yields 6.6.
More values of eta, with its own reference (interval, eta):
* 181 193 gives 184.0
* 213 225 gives 222.0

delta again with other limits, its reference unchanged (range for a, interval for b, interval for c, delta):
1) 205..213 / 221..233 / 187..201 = 0.00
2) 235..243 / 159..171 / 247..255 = 0.56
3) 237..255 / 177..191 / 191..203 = 0.05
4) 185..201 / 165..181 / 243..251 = -2.08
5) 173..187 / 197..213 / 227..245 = 0.45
